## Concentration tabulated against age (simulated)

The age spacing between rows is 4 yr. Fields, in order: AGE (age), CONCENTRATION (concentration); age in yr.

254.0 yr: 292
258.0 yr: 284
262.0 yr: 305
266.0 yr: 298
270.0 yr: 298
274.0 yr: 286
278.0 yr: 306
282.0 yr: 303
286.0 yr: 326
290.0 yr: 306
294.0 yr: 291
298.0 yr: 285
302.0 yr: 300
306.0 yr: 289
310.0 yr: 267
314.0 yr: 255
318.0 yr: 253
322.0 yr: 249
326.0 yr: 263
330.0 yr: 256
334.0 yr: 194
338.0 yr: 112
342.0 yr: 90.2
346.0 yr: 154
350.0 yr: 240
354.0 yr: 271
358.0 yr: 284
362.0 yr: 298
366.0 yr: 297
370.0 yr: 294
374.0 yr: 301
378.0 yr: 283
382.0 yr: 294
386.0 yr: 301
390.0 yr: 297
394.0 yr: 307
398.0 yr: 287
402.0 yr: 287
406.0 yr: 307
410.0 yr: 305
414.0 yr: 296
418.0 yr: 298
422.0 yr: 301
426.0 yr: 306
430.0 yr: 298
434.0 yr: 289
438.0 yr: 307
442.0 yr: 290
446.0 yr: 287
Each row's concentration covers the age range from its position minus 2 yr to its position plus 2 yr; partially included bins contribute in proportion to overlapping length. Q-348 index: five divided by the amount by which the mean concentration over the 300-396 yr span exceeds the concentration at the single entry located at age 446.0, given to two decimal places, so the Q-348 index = -0.16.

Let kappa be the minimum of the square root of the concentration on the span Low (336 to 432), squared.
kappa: 90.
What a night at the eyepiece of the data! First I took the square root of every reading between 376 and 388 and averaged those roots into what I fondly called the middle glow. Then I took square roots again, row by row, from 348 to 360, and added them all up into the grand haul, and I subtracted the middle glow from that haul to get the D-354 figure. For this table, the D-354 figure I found 32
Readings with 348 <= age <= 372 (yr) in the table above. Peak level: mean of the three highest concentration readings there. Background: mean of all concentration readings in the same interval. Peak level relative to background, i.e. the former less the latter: 16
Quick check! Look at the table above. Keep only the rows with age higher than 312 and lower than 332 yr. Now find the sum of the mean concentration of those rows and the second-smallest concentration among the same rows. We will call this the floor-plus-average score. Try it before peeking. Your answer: 508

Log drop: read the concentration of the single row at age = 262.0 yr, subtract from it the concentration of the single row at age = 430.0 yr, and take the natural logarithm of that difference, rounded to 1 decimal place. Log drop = 1.9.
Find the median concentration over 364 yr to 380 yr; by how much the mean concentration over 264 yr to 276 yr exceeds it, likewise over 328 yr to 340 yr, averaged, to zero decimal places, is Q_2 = -55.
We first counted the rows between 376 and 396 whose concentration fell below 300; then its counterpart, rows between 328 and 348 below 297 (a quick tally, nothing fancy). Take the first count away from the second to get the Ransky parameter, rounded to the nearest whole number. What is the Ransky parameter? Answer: 2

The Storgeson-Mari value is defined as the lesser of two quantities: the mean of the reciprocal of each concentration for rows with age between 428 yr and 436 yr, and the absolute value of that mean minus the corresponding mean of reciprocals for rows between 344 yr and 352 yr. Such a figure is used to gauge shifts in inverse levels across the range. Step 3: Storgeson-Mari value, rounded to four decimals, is 0.0019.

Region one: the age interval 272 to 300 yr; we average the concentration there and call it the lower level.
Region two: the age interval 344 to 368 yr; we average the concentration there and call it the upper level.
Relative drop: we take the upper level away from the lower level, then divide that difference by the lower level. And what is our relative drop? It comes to 0.14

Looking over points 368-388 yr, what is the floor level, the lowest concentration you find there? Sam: 283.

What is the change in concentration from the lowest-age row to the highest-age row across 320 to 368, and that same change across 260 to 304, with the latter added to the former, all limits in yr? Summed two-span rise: 43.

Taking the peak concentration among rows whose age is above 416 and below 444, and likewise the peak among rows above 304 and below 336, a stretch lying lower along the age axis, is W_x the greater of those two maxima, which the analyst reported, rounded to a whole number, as 307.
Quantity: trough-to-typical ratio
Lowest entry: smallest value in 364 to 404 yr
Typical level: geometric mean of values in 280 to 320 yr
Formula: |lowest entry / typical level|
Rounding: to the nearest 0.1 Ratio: 1.0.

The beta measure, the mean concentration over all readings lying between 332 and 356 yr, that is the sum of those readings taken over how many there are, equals 177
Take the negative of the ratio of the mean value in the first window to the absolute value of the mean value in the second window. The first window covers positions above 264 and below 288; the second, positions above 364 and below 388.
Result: -1.0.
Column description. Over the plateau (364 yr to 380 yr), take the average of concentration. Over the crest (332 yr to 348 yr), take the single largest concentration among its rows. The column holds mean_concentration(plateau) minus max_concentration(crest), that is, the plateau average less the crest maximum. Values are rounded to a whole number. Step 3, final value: 100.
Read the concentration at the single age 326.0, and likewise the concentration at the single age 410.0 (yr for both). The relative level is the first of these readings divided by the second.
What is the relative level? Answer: 0.86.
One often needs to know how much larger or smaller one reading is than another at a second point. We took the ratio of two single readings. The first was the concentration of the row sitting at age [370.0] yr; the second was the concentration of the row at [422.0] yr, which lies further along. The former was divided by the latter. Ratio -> 0.98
